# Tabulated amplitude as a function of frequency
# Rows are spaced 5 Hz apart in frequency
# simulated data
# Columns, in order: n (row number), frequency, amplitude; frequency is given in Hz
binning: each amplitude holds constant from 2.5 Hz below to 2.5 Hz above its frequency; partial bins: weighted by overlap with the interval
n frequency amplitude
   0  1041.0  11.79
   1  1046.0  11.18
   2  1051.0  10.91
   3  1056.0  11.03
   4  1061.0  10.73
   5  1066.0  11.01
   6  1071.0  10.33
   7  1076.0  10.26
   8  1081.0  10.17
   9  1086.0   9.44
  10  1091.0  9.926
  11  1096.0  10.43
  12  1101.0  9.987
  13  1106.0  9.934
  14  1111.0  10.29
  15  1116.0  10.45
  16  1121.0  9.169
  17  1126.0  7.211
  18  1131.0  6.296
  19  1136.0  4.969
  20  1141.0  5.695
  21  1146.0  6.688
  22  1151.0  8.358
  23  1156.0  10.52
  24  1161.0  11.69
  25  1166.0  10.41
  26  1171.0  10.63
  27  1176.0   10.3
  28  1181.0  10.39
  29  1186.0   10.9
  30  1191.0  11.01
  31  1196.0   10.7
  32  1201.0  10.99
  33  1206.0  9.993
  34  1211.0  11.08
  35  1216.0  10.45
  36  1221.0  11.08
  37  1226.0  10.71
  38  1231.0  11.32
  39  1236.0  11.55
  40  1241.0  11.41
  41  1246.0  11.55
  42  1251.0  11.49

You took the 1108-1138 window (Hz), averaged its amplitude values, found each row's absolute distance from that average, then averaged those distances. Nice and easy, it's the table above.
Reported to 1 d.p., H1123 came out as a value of 1.9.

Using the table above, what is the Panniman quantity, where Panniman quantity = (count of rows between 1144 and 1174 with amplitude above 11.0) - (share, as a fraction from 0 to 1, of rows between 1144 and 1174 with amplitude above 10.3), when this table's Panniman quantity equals 0.3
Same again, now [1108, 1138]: -0.2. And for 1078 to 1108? -0.2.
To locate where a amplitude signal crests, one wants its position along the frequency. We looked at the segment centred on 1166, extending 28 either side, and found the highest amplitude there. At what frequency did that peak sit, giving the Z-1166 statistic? 1161.0 Hz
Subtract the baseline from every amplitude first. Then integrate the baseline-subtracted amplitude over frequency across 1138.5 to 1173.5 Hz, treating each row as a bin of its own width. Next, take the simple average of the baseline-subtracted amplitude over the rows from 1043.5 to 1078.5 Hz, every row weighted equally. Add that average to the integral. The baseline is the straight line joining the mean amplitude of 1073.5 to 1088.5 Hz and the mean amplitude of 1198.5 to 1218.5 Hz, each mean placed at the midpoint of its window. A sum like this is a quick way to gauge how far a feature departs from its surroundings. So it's -41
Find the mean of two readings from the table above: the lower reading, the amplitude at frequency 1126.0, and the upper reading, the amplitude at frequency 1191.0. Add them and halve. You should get 9.1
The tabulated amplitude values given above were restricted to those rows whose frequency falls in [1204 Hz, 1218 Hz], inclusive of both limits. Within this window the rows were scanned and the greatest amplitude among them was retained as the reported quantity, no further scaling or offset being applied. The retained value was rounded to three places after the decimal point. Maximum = 11.080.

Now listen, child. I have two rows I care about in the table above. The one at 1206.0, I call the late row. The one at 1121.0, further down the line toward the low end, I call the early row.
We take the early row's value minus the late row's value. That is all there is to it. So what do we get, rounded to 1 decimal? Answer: -0.8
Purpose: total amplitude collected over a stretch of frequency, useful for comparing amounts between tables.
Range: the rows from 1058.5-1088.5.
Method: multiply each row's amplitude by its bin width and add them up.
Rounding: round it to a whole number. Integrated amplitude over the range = 310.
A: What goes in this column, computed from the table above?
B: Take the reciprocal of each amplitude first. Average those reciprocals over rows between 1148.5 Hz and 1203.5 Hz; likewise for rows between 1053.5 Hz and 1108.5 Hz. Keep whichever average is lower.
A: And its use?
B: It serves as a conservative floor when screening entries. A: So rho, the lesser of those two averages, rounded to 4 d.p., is 0.0955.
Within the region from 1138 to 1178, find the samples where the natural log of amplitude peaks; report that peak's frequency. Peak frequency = 1161.0 Hz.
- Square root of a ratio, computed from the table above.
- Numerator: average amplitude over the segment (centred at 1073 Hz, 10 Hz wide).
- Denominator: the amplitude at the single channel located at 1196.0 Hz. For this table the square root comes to 0.98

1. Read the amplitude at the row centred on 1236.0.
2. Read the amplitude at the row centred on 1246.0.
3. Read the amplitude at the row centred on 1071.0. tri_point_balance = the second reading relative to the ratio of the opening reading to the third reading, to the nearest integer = 10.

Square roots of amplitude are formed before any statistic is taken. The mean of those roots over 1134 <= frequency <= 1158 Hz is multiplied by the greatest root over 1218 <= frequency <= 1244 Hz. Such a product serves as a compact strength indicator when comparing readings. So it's 9.1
